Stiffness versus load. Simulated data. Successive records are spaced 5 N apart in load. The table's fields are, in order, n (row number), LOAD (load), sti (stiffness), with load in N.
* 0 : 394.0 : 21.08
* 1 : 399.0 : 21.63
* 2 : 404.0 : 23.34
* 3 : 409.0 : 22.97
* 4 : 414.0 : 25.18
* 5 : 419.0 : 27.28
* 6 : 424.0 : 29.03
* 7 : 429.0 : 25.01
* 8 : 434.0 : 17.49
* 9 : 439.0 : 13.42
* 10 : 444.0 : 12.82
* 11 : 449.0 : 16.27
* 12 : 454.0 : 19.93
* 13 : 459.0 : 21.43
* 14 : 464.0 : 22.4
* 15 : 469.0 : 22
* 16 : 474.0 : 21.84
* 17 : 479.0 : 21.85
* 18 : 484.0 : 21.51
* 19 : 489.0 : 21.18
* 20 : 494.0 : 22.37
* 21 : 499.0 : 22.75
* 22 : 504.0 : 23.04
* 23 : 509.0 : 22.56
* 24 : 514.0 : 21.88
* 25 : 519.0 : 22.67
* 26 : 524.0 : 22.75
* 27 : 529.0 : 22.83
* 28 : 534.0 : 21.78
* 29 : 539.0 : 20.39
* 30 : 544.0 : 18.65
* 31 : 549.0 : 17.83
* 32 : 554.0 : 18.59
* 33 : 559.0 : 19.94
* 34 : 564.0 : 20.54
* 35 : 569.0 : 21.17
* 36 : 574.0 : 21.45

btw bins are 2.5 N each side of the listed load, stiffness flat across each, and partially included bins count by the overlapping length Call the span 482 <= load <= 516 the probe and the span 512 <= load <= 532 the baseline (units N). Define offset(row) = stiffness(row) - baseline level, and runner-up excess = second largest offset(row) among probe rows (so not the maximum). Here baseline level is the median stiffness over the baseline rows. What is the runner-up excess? 0.0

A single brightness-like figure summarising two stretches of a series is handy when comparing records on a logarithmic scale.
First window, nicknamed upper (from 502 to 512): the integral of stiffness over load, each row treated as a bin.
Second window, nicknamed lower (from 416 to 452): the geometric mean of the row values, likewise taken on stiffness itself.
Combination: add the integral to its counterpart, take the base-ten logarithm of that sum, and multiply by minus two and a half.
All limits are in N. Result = -5.98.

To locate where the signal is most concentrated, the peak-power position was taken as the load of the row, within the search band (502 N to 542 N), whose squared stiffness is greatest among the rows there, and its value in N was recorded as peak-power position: 504.0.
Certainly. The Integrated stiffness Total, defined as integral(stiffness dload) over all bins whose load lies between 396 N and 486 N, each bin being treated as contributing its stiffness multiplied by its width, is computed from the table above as 1927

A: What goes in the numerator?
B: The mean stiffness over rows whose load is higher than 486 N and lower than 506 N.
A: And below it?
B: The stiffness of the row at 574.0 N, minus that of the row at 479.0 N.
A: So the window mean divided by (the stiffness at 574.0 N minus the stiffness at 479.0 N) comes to -56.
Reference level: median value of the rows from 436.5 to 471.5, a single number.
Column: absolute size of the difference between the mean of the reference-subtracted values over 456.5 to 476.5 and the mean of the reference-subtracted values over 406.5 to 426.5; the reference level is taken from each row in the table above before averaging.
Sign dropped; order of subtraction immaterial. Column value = 4.20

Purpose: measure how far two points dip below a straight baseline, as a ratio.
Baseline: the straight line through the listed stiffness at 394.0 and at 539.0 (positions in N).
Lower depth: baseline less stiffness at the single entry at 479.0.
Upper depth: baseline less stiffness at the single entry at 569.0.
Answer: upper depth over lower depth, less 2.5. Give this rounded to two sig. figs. -1.7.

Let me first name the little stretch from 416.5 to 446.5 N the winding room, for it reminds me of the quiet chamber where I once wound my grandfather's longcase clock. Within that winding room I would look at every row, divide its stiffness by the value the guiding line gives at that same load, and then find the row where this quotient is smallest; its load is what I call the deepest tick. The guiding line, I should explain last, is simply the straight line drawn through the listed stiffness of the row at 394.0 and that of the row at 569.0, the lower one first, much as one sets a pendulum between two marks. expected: 444.0 N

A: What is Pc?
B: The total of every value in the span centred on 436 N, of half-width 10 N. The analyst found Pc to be 69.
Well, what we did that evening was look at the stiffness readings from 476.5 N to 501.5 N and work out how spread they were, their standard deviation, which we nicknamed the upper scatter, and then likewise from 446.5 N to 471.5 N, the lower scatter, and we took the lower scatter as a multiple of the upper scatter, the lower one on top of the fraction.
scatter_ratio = 3.9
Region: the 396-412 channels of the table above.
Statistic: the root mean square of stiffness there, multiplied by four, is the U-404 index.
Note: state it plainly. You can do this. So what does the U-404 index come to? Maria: 91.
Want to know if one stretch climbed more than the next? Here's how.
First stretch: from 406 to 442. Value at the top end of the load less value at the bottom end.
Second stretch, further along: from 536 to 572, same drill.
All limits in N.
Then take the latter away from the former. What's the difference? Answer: -10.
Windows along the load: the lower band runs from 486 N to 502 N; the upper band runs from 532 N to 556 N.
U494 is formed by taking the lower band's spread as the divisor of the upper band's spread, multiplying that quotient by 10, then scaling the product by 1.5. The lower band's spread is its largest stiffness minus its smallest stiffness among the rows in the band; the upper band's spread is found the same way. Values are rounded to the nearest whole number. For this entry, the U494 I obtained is 38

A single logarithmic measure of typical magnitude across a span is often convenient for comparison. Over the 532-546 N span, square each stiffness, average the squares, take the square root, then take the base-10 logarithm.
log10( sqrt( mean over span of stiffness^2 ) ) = 1.31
